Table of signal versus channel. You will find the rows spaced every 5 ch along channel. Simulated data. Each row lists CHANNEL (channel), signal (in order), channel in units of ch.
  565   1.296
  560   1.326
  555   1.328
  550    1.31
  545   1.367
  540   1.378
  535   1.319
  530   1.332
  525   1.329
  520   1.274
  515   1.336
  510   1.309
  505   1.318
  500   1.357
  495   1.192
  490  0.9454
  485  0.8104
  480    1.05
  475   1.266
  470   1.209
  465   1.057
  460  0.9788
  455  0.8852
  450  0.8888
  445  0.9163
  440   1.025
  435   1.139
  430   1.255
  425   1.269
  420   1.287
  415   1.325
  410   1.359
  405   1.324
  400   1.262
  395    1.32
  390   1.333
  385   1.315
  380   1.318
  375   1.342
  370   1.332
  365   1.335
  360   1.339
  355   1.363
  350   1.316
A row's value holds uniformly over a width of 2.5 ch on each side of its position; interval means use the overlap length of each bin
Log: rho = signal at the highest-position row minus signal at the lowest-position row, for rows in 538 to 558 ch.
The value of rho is -0.05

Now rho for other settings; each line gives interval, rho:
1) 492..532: 0.14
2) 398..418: 0.06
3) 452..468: 0.17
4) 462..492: -0.11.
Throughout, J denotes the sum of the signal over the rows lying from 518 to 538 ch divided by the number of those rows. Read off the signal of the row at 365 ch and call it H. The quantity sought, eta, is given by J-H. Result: -0.02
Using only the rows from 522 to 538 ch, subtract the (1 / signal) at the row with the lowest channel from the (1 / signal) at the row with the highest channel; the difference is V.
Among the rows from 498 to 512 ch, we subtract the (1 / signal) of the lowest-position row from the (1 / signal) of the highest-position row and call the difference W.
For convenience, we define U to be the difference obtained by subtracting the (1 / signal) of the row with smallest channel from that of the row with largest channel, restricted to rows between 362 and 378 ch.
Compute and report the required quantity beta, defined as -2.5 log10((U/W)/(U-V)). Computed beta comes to -2.9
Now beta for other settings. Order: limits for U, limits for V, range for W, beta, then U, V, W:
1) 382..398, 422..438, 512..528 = -2.2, -0.003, 0.090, 0.004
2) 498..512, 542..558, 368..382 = -7.0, 0.027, 0.021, 0.008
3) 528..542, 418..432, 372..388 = -3.9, -0.025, 0.020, 0.015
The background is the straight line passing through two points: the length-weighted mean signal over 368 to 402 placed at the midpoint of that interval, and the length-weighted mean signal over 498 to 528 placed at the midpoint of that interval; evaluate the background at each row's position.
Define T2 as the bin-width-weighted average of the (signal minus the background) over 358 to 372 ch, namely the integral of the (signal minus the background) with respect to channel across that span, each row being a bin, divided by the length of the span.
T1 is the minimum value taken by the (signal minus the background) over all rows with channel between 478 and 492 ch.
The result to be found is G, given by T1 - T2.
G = -0.53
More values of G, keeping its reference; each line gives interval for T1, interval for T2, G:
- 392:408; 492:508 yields -0.02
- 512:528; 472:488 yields 0.23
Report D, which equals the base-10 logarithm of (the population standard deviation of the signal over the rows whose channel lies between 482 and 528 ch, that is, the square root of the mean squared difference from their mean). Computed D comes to -0.73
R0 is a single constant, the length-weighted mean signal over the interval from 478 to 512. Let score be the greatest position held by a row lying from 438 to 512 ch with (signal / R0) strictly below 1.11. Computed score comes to 495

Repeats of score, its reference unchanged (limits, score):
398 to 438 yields 435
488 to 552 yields 495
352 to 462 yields 460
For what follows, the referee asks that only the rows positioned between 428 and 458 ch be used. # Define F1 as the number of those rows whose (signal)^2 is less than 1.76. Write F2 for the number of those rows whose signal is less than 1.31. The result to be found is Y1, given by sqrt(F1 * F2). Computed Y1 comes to 6.0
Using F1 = 6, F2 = 6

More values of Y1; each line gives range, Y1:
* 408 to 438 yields 4.5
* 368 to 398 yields 0.0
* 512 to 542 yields 1.4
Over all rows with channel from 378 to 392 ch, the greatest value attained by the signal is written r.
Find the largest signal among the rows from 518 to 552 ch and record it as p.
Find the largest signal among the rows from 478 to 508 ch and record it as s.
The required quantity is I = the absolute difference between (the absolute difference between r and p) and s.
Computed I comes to 1.31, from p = 1.378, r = 1.333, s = 1.357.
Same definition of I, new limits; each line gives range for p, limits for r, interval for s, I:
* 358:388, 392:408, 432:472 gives 1.19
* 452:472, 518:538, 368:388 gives 1.22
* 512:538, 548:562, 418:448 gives 1.28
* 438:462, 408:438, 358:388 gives 1.01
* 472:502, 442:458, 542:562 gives 0.93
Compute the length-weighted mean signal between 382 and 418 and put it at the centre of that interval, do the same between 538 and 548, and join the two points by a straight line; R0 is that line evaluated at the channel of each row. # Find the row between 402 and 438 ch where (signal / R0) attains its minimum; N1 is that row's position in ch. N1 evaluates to 435 ch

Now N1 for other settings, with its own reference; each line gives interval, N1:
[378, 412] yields 400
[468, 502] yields 485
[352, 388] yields 385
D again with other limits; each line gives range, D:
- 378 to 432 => -1.50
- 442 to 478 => -0.84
